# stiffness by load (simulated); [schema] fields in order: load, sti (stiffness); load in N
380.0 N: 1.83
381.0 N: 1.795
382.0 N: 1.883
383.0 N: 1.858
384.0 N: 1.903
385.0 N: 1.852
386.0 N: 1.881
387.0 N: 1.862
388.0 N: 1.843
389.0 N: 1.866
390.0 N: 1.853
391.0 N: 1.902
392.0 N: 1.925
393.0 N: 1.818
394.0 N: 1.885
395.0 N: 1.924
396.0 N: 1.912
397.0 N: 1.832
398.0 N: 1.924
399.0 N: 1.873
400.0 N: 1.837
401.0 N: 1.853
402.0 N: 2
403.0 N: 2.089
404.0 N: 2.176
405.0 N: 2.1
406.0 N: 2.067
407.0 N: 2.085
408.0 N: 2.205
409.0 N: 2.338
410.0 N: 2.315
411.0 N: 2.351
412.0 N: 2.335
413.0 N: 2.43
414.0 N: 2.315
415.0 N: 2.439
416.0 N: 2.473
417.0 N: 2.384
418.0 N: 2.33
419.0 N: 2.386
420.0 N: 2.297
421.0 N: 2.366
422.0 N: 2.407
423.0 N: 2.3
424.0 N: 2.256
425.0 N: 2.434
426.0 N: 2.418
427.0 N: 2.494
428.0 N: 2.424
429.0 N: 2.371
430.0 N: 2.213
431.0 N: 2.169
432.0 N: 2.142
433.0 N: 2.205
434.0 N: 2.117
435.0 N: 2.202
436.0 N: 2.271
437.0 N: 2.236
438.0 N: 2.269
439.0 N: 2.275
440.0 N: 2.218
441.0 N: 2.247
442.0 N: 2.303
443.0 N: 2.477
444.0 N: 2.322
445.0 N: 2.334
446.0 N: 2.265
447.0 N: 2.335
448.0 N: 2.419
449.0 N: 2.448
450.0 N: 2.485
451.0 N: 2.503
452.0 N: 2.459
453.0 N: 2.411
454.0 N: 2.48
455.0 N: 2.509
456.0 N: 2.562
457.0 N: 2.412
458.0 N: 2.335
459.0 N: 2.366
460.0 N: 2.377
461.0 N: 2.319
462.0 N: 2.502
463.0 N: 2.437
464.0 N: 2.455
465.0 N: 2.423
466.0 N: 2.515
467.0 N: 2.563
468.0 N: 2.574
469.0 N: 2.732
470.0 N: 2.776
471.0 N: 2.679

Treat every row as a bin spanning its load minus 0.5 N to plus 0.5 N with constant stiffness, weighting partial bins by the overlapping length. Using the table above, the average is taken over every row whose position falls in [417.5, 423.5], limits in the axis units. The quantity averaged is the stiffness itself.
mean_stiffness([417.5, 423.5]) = 2.35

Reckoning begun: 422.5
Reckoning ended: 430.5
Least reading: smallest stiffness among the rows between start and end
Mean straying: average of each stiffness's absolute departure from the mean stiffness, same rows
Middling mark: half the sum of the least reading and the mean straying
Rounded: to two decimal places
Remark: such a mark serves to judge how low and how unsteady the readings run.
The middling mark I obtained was 1.15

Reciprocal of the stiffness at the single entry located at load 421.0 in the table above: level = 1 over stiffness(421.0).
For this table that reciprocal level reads 0.42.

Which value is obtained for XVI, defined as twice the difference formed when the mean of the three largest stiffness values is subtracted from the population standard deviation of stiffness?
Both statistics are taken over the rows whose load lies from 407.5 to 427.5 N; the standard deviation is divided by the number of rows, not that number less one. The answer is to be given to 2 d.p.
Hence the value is -4.79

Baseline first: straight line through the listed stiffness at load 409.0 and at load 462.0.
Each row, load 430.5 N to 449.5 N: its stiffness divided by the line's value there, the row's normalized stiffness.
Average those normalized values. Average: 0.935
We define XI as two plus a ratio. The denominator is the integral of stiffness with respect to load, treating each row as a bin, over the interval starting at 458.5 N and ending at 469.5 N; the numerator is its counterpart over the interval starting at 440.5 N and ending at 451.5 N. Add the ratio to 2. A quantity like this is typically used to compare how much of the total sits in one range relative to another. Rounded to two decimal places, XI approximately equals 2.96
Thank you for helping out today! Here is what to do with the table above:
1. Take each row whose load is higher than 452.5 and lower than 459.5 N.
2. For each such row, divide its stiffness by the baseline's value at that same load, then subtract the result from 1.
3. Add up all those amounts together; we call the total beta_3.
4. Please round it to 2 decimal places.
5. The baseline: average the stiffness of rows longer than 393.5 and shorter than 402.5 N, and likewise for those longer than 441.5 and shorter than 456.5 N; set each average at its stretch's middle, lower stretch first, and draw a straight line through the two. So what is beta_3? 0.15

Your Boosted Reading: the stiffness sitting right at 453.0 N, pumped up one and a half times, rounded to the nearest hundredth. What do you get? 3.62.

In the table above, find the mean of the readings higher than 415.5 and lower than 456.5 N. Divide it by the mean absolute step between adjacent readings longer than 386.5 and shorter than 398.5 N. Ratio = 49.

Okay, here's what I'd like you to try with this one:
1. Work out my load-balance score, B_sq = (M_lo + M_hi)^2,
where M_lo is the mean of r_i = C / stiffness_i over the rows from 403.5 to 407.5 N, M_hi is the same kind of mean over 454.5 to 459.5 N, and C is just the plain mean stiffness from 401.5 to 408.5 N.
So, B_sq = 3.5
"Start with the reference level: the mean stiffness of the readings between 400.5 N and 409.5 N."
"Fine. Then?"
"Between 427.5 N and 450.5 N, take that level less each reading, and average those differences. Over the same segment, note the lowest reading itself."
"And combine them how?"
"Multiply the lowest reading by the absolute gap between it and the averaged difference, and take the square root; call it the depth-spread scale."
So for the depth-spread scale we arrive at 2.2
